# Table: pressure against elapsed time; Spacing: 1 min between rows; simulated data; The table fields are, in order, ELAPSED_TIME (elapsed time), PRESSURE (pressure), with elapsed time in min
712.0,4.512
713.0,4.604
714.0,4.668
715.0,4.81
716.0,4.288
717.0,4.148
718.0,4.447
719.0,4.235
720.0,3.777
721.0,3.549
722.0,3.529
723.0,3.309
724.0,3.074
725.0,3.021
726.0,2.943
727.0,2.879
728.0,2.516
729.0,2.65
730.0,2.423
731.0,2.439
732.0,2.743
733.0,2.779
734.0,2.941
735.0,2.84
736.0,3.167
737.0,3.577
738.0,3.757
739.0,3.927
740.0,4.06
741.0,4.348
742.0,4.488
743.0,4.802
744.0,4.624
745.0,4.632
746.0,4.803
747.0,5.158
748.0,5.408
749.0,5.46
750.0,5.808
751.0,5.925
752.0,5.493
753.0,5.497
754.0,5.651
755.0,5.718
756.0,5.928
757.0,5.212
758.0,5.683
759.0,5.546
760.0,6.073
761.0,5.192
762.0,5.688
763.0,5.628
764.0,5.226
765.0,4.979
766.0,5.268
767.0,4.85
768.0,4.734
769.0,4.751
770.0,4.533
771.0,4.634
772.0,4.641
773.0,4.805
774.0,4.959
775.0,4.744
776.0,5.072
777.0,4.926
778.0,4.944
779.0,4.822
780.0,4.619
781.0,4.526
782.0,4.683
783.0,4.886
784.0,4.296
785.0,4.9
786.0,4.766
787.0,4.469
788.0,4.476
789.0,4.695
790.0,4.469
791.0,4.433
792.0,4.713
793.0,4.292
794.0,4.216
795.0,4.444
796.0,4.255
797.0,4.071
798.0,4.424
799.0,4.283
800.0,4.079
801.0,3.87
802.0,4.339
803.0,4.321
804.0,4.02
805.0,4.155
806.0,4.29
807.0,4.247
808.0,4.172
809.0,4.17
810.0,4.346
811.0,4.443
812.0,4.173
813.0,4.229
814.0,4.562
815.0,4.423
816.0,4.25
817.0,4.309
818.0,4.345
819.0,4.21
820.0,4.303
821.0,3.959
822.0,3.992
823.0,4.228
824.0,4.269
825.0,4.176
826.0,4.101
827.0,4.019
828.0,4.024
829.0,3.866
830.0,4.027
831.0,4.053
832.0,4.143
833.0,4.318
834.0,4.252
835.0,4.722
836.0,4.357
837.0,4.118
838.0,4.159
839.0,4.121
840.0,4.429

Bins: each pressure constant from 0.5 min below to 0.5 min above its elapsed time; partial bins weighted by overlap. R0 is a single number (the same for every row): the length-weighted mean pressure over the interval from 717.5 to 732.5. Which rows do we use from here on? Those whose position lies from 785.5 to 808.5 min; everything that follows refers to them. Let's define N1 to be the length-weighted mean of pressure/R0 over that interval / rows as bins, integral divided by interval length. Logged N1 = 1.37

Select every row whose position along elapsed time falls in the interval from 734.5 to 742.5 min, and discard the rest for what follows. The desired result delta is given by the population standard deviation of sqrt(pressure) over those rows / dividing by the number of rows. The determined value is 0.138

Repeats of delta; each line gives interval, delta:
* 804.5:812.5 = 0.023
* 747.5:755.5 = 0.036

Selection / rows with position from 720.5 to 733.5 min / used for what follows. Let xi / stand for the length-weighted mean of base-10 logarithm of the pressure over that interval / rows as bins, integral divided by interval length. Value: 0.46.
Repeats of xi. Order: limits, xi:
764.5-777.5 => 0.68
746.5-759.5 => 0.75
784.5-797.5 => 0.65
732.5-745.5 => 0.58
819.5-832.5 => 0.61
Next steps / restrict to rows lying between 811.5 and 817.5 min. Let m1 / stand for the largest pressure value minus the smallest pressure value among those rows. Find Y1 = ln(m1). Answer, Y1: -0.94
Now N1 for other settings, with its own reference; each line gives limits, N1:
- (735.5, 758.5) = 1.55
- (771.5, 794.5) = 1.47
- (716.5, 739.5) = 1.02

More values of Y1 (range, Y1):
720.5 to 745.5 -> 0.87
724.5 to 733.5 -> -0.51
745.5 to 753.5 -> 0.12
